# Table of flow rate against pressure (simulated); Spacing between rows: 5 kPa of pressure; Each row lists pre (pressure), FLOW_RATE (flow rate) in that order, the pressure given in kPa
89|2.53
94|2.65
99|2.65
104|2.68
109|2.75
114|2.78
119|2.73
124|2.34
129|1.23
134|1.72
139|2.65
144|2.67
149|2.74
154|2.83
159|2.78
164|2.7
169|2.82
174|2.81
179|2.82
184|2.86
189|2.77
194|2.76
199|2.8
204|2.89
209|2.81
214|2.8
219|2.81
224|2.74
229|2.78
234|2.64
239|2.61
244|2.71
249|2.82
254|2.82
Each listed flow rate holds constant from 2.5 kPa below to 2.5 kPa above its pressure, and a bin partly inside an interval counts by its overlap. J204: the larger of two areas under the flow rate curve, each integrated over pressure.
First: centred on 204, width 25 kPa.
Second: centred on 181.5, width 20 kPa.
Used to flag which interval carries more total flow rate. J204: 70.3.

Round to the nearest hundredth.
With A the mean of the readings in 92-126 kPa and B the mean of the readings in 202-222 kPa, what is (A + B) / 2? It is 2.74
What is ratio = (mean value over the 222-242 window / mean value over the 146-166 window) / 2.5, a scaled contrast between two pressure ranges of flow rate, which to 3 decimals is 0.390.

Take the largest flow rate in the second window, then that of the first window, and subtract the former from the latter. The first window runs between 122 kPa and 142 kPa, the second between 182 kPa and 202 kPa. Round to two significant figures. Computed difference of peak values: -0.21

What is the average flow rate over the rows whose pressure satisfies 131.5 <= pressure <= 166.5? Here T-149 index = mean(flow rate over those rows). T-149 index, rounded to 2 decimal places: 2.58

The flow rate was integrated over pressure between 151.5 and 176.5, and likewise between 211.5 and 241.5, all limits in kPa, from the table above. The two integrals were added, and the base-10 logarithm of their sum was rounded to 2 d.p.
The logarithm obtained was 2.18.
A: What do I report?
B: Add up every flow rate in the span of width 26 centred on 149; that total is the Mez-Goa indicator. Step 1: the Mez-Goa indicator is 14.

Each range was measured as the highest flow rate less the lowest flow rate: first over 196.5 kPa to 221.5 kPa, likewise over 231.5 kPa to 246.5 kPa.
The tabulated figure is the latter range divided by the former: 1.11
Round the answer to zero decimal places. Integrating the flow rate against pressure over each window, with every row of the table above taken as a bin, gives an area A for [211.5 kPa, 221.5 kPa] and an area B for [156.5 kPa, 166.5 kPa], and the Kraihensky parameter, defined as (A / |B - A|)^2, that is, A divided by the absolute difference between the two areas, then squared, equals 1862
